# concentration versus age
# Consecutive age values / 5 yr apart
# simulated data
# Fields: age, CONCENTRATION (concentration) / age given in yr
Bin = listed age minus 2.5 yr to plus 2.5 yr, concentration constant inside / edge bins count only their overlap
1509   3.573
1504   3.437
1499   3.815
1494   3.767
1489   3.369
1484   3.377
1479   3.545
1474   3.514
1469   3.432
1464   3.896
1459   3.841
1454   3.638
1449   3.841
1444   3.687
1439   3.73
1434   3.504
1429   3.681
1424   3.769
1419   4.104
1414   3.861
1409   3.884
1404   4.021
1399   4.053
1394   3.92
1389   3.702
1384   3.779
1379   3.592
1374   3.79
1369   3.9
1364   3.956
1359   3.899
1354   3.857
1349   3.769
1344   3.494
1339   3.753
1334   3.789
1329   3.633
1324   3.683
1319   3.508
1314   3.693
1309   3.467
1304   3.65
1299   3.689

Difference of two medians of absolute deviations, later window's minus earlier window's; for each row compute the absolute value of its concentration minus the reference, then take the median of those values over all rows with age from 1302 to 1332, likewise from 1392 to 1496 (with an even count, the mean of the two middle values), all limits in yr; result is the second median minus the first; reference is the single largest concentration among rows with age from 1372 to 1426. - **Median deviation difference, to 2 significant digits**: -0.13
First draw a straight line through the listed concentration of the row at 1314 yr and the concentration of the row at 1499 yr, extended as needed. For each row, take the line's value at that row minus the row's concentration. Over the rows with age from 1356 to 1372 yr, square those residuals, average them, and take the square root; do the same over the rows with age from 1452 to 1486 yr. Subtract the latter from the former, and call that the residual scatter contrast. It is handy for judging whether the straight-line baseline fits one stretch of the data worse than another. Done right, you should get -0.072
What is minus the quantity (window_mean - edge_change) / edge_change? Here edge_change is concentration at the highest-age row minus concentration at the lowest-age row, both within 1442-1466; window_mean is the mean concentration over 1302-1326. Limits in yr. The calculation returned -16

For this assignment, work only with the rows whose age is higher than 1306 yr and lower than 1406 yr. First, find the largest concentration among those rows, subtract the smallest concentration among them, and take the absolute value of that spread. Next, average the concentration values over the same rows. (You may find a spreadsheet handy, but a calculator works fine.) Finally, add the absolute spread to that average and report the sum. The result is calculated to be 4.35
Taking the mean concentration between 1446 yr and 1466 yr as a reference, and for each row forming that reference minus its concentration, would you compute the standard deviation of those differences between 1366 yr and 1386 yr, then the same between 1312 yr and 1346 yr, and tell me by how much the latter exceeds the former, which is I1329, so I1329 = -0.01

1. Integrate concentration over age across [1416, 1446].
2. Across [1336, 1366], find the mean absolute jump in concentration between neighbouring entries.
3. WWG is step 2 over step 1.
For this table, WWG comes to 0.0013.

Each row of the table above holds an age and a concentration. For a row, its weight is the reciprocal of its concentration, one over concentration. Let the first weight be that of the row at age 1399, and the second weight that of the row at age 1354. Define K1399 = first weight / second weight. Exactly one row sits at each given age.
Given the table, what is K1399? 0.95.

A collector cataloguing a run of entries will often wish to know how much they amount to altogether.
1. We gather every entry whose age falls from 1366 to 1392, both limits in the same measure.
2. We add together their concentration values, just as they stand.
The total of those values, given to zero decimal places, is 19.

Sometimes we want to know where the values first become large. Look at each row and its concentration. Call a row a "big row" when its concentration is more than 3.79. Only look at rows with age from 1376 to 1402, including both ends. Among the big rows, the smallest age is 1394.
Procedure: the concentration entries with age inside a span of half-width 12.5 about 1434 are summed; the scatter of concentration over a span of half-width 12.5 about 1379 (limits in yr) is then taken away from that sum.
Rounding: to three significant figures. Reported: 18.3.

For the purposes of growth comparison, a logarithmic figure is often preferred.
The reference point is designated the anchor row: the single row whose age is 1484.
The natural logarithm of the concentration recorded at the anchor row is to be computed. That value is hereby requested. 1.217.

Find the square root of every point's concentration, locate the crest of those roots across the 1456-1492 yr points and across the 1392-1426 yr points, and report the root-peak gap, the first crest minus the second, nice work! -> -0.05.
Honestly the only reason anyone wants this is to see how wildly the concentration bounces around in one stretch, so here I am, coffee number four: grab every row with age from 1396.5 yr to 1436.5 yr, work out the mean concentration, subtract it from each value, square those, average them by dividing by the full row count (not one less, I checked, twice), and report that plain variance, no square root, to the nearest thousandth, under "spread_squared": 0.036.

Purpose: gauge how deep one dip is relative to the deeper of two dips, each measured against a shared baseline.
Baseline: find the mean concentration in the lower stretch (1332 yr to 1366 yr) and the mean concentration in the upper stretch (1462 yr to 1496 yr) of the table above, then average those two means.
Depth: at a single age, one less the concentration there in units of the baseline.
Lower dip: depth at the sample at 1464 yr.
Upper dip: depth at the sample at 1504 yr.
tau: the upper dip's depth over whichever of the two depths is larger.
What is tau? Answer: 1.0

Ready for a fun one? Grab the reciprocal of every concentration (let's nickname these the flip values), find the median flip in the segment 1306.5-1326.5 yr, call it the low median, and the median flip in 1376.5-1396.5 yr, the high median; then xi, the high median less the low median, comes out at -0.011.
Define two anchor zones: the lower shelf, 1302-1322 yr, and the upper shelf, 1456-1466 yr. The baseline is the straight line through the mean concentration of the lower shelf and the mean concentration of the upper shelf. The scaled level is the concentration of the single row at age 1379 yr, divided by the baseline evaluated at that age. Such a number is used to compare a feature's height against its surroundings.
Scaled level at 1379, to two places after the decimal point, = 0.97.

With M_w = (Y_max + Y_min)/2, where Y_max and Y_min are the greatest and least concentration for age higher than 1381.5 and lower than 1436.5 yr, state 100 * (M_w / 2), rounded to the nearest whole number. 190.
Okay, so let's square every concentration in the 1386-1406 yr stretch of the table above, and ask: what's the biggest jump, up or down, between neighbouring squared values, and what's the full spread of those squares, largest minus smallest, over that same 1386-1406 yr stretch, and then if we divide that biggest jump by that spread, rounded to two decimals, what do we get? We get 0.61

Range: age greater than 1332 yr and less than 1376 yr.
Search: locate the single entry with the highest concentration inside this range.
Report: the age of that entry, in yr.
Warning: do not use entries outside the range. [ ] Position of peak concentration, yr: 1364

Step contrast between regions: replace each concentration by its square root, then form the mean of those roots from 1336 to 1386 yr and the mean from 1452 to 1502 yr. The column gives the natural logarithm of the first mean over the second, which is 0.022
